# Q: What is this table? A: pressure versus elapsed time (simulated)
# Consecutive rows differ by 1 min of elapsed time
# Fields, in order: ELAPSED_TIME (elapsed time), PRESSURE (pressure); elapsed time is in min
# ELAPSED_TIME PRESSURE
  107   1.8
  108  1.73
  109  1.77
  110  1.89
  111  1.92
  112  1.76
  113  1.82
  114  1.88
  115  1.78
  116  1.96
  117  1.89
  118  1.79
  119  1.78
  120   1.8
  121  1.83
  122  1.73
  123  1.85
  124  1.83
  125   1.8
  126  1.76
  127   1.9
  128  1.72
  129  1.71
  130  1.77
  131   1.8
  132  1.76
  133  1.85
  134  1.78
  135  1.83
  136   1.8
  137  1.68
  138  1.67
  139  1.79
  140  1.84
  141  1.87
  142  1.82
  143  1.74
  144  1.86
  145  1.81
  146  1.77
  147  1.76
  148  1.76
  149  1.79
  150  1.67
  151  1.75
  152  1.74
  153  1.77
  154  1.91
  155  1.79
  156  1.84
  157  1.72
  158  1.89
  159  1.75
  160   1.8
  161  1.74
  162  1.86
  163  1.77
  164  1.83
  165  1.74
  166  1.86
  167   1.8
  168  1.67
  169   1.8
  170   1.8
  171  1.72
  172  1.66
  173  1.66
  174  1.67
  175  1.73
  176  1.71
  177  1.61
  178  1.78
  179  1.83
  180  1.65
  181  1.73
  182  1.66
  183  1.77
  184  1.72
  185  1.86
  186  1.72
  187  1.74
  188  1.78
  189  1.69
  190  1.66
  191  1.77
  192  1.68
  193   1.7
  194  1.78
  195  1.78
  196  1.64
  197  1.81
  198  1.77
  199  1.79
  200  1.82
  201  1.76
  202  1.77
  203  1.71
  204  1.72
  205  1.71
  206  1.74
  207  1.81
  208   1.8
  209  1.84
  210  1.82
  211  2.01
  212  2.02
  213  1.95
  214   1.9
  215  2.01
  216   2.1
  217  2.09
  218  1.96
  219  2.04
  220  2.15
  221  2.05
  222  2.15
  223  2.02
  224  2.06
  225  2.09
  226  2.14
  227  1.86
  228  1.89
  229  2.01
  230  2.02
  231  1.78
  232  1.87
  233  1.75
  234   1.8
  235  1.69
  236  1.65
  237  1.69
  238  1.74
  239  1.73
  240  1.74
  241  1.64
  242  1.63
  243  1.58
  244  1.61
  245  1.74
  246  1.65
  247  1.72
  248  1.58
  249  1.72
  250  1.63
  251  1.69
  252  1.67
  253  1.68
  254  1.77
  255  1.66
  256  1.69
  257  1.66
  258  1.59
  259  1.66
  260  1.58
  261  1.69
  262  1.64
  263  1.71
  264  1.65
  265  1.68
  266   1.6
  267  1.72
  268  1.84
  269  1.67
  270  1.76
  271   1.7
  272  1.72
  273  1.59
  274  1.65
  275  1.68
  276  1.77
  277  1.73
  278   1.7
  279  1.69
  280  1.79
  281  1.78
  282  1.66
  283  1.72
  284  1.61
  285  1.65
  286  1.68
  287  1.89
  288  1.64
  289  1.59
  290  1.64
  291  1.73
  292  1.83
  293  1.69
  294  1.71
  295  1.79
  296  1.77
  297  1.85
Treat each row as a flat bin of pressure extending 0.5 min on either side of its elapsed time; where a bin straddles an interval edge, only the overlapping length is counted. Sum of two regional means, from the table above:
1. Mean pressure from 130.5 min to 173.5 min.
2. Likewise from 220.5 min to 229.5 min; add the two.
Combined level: 3.81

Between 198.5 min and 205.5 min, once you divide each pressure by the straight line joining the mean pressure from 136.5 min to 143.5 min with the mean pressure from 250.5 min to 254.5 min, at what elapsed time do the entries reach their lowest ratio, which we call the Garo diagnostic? 203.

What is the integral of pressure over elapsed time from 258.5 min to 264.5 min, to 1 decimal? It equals 9.9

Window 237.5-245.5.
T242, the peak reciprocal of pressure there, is 0.633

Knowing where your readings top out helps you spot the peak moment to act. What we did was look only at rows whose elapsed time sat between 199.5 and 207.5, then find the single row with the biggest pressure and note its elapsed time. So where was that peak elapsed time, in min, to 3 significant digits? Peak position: 200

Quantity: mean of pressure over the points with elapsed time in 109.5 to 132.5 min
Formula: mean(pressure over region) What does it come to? 1.81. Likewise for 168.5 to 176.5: 1.72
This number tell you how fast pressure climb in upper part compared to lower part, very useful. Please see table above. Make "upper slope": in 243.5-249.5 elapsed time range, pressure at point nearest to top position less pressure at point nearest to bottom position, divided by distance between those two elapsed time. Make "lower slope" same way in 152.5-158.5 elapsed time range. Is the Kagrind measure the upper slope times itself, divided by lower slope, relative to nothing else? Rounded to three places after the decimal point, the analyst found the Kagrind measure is 0.020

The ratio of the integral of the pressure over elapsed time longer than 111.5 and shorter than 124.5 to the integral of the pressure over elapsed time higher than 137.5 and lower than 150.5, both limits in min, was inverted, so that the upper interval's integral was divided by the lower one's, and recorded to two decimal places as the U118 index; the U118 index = 0.98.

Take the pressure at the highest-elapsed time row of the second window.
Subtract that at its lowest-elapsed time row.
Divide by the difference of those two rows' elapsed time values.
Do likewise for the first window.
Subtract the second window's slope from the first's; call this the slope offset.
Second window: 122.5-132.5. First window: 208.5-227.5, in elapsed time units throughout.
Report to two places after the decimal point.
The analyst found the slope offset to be 0.01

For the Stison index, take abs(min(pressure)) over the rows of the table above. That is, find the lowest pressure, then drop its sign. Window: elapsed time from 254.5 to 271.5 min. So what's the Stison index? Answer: 1.58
